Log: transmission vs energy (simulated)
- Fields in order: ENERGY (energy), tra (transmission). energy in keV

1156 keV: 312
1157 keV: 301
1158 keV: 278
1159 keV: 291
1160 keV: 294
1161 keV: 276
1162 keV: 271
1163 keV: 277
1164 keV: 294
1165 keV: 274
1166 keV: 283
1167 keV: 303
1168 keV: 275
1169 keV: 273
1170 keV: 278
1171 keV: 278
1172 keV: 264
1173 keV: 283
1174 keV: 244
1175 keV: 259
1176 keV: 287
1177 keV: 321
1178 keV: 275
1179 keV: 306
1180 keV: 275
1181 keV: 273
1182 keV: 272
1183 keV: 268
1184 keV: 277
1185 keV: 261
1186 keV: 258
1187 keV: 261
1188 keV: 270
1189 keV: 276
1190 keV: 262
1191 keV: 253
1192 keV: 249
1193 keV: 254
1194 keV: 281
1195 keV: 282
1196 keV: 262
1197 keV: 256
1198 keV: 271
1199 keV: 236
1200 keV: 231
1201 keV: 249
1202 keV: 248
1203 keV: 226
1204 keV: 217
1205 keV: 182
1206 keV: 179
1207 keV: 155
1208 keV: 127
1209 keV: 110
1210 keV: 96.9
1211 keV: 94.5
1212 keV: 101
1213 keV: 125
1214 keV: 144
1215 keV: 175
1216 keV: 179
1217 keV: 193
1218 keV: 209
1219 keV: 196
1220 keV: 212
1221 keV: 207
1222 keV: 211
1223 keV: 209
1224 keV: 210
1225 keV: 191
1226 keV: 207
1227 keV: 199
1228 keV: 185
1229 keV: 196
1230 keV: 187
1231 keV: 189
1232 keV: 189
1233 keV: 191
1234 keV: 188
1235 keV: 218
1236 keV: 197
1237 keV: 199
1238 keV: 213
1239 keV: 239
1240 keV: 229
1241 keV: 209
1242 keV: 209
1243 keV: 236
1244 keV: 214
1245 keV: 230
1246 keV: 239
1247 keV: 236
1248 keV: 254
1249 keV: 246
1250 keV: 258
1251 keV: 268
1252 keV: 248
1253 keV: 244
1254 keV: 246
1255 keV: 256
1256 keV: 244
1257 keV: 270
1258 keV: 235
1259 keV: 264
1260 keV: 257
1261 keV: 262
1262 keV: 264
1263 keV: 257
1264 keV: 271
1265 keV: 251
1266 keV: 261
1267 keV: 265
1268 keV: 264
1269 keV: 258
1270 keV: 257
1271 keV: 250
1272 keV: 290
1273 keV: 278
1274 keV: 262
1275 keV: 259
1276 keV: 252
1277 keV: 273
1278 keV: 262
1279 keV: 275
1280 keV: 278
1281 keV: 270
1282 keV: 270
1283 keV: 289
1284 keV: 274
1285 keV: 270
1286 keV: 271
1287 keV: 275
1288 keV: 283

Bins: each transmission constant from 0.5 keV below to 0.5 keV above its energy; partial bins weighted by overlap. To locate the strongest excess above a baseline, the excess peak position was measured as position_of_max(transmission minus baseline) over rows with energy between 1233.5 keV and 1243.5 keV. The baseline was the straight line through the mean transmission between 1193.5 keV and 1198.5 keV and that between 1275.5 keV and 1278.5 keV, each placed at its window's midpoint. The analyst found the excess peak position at 1239 keV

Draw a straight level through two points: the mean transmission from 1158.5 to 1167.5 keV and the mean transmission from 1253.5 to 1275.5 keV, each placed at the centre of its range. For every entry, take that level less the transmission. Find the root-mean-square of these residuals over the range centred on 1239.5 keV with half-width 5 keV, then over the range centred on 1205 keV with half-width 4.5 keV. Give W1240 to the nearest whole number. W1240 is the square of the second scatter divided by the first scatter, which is 188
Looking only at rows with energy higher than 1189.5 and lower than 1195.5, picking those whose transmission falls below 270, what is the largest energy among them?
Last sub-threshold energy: 1193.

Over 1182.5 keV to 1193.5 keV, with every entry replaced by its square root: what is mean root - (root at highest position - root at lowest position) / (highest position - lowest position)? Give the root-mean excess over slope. 16.2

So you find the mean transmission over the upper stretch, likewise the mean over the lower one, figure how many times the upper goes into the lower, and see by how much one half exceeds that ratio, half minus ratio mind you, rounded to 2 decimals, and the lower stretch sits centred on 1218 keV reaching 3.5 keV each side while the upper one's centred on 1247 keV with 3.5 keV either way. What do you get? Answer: -0.32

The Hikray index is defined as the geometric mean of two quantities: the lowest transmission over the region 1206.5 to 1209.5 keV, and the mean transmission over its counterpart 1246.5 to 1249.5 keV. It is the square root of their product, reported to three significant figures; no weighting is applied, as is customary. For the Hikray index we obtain 164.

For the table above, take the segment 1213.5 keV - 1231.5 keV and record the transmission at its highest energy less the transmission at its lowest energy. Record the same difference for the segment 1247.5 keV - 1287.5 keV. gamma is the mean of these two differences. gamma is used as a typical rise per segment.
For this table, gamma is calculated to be 33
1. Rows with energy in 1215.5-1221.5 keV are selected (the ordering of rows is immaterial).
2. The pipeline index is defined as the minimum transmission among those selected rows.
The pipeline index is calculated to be 179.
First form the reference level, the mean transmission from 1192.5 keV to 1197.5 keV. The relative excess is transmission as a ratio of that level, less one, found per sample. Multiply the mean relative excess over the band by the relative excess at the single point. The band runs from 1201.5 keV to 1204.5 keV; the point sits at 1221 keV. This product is 0.031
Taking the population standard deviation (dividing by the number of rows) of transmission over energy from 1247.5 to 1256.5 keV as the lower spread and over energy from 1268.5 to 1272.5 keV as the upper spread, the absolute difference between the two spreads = 7.8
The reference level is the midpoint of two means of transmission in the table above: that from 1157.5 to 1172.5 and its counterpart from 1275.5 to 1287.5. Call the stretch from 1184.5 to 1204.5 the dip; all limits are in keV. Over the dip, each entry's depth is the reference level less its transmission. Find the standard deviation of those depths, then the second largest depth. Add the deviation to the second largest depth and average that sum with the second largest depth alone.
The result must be 59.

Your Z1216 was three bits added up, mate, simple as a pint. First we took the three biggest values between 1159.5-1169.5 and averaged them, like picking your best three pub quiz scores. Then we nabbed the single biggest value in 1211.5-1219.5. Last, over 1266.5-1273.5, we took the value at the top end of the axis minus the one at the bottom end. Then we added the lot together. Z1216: 519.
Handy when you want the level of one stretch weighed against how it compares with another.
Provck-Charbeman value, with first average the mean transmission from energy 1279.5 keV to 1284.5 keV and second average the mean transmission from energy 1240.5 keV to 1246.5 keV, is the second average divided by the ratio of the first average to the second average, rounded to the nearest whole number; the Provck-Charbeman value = 180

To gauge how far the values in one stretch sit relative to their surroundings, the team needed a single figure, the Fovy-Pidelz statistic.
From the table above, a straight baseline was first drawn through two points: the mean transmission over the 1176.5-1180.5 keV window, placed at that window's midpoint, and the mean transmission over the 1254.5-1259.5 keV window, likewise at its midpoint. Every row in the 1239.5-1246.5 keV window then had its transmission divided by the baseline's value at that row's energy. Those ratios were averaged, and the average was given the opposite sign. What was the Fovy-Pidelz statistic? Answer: -0.857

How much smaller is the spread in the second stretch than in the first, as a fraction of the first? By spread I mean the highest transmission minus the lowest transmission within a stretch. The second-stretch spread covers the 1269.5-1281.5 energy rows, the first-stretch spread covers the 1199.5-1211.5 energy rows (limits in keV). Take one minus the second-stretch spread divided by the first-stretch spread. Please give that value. 0.7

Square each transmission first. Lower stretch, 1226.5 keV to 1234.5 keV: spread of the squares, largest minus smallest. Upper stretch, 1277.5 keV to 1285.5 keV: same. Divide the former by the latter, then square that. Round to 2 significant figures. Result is 0.13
